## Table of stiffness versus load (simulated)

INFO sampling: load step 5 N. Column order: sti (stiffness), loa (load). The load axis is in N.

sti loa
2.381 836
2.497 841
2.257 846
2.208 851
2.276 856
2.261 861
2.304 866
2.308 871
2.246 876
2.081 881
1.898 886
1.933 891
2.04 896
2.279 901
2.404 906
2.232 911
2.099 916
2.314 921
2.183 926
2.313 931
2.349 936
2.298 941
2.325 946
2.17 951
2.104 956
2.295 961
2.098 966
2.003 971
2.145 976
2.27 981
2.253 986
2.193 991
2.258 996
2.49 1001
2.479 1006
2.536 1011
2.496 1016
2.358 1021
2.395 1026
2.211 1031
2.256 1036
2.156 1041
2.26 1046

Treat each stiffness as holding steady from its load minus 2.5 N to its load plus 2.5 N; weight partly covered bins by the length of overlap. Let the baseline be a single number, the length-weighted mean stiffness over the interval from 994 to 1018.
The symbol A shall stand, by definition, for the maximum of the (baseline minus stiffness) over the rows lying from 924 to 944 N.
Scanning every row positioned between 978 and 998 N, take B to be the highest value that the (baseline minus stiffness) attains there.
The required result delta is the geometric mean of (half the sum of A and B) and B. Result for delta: 0.26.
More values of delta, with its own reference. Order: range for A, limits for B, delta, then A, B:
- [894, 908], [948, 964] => 0.37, 0.41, 0.351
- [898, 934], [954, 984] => 0.43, 0.36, 0.452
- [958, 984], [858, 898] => 0.53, 0.45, 0.557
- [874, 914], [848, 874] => 0.32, 0.56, 0.247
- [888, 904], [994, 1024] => 0.27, 0.52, 0.197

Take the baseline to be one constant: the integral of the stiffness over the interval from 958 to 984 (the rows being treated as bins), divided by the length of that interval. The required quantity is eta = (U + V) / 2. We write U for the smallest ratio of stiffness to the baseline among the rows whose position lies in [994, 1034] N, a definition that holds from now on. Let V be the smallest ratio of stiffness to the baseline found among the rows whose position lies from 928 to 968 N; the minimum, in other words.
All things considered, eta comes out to 1.00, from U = 1.02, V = 0.97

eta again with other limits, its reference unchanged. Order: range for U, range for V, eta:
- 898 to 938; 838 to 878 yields 1.00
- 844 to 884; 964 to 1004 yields 0.94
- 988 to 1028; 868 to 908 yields 0.95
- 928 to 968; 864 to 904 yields 0.92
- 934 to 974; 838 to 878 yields 0.97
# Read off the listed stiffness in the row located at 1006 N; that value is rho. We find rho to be 2.479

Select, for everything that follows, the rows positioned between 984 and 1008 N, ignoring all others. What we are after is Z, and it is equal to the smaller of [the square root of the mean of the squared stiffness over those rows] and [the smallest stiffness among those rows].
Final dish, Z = 2.19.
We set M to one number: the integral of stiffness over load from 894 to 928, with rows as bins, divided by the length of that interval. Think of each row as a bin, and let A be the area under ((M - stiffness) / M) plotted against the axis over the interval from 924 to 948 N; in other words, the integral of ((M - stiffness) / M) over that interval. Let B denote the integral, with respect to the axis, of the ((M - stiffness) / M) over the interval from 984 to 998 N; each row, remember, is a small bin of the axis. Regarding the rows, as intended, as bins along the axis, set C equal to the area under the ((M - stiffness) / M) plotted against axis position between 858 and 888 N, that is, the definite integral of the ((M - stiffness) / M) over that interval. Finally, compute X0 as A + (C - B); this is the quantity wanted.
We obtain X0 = -0.23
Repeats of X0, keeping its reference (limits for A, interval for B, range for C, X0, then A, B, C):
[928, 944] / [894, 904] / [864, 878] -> -1.26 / -0.65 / 0.21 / -0.39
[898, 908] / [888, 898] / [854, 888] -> -1.16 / -0.44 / 1.10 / 0.39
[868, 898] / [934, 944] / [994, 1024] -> -0.61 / 1.83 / -0.44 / -2.88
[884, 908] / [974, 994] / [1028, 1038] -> 1.12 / 1.25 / 0.06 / -0.07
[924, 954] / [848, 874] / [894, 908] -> -0.21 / -0.63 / -0.54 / -0.11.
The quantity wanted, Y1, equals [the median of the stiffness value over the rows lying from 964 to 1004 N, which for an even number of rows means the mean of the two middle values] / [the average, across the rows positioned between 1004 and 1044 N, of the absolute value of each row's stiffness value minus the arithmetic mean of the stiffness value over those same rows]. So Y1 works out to 19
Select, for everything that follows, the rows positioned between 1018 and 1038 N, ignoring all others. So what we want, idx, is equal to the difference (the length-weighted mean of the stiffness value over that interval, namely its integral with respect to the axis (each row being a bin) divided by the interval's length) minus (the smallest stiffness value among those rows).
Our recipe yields 0.10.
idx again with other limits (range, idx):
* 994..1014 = 0.19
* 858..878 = 0.03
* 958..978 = 0.13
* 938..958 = 0.13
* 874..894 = 0.14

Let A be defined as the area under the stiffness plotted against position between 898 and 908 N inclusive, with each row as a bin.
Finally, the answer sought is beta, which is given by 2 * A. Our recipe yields 46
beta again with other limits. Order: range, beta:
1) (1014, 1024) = 48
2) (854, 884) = 134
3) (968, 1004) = 161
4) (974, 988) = 62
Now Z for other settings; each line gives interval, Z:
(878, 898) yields 1.90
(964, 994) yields 2.00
